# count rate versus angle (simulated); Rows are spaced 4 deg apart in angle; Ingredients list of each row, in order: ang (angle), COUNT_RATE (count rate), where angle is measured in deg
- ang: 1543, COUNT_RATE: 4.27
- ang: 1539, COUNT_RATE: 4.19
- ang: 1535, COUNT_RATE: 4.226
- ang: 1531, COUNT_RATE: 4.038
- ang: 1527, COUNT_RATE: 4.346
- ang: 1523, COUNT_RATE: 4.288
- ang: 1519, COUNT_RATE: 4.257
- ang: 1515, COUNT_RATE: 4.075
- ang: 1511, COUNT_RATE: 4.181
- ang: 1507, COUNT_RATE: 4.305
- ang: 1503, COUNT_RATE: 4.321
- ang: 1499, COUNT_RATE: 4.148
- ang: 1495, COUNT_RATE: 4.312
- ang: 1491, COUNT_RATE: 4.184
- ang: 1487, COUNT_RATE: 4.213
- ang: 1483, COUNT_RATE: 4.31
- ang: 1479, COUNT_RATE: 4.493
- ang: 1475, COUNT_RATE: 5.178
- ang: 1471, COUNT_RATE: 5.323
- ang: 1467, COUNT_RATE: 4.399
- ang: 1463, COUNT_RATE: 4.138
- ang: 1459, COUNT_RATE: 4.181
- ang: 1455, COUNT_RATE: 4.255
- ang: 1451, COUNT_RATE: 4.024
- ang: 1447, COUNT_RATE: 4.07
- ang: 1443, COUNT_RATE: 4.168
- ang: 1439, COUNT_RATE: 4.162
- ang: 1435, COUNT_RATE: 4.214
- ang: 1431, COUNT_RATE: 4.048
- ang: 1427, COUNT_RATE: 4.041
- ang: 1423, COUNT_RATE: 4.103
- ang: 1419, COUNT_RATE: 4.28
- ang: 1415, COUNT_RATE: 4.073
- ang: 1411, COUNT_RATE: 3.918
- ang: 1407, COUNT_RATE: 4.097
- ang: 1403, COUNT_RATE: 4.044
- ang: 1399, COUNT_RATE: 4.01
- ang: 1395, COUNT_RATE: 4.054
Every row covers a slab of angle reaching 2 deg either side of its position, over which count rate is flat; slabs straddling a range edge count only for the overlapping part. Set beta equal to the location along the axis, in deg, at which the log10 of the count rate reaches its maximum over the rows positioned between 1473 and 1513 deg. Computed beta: 1475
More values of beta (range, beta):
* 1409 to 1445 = 1419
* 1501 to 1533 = 1527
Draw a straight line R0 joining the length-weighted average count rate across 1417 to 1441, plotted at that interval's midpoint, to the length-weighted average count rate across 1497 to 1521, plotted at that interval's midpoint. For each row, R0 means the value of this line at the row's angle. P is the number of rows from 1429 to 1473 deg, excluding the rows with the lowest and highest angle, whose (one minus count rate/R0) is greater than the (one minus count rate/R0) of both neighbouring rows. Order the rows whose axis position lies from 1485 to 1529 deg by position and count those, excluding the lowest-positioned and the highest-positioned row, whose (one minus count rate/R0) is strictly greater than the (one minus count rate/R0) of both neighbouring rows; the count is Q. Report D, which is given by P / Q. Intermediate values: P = 3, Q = 3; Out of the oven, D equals 1.0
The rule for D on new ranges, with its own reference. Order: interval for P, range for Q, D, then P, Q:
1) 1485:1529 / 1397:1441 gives 1.5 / 3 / 2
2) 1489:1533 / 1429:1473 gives 0.7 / 2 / 3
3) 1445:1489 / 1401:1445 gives 0.7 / 2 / 3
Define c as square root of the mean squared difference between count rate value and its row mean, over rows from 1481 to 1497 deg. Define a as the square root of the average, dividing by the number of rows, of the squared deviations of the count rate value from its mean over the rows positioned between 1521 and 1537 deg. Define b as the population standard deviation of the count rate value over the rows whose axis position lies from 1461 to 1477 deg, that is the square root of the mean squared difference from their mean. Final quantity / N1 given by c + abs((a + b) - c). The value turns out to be 0.618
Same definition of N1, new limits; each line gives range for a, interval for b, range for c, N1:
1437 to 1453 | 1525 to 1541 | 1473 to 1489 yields 0.583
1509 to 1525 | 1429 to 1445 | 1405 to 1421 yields 0.143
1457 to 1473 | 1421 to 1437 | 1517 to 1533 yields 0.549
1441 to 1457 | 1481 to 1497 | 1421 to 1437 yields 0.146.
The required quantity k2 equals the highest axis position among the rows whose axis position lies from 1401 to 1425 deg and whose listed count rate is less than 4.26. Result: 1423 deg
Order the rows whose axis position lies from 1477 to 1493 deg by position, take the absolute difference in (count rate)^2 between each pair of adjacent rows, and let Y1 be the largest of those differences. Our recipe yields 1.6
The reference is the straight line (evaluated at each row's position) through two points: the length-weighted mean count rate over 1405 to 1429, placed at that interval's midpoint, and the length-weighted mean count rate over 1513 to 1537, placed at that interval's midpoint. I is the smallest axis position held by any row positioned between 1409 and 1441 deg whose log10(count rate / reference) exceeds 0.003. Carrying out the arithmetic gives 1419 deg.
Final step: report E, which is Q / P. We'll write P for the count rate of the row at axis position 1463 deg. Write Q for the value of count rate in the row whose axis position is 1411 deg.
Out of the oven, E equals 0.95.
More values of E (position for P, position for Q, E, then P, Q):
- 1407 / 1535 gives 1.03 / 4.097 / 4.226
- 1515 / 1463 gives 1.02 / 4.075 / 4.138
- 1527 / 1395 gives 0.93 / 4.346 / 4.054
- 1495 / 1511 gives 0.97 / 4.312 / 4.181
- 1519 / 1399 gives 0.94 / 4.257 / 4.01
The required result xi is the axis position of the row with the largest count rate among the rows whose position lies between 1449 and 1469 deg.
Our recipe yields 1467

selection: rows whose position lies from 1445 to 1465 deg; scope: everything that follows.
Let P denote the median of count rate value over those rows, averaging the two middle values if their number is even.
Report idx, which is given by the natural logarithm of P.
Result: 1.42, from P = 4.14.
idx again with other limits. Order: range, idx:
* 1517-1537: 1.45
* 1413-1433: 1.40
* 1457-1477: 1.48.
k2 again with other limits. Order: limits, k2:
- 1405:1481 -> 1463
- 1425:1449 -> 1447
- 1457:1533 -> 1531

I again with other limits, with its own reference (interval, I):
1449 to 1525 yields 1455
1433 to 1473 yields 1435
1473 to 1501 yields 1475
